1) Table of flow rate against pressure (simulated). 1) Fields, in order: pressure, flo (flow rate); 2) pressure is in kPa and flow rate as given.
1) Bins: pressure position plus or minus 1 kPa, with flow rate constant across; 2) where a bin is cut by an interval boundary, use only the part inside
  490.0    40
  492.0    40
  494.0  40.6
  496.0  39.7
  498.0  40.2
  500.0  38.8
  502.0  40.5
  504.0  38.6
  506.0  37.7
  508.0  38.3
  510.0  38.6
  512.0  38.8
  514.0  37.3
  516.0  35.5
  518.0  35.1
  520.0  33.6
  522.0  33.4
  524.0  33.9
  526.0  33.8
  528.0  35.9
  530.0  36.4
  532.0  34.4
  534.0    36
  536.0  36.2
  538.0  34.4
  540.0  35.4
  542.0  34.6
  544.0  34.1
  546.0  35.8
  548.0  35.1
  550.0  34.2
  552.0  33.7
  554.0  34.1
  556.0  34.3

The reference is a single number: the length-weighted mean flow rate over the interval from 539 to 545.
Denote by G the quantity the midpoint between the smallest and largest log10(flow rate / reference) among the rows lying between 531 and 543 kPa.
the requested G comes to 0.007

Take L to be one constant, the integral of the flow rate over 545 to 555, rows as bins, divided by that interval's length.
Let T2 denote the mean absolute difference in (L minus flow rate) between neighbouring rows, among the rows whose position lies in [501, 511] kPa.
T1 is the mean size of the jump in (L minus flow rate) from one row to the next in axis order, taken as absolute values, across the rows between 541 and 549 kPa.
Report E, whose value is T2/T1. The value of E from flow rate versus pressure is 0.96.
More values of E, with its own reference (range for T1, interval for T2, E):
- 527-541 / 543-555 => 0.71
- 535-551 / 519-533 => 0.85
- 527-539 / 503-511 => 0.49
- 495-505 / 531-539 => 0.87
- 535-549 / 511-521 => 1.20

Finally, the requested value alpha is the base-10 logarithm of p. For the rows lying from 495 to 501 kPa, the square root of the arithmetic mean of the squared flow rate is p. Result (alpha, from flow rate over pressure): 1.60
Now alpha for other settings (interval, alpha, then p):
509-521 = 1.56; 37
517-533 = 1.54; 35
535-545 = 1.54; 35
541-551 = 1.54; 35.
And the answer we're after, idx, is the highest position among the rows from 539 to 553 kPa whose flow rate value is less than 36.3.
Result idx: 552.0 kPa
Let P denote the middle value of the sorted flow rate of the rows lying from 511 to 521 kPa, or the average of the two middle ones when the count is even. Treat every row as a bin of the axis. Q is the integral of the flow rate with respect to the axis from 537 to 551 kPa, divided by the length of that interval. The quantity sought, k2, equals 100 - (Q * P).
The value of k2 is -1135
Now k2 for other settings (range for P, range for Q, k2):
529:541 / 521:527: -1103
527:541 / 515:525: -1131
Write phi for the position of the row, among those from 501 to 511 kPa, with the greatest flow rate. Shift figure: 502.0 kPa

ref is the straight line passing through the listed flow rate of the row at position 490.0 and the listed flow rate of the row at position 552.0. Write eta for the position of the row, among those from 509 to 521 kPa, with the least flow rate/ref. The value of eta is 520.0 kPa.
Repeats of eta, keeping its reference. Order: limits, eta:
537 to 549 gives 538.0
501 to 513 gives 506.0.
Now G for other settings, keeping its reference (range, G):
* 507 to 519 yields 0.027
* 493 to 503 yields 0.058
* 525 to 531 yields 0.005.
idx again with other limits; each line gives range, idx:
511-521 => 520.0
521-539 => 538.0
